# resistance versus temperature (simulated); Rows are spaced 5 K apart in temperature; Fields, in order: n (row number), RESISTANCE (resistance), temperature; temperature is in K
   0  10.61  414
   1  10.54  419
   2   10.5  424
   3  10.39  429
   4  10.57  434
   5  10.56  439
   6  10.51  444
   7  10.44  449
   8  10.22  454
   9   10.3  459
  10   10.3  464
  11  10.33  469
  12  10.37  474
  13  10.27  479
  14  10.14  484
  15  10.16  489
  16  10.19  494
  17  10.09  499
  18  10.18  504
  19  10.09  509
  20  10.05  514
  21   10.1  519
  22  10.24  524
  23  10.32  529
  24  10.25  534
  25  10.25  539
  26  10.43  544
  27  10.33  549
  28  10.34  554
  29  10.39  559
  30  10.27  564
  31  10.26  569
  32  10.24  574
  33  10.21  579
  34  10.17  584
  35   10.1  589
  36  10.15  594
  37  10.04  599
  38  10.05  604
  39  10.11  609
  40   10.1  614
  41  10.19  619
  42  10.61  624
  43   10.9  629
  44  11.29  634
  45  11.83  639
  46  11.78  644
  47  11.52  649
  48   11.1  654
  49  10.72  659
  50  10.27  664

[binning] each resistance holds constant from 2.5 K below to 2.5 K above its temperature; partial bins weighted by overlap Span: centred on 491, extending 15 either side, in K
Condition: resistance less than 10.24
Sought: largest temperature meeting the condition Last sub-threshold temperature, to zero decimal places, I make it 504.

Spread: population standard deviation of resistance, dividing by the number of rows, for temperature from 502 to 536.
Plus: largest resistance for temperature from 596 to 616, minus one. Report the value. 9.20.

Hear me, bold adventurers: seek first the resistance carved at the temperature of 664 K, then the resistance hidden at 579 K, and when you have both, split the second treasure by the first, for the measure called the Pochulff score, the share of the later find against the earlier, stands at 0.99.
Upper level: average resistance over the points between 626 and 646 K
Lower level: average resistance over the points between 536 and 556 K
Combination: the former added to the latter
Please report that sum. 21.8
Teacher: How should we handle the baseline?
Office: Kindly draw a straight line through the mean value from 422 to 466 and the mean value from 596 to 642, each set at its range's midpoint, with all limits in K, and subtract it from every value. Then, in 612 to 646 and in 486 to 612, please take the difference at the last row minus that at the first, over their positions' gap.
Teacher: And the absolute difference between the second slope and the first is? 0.056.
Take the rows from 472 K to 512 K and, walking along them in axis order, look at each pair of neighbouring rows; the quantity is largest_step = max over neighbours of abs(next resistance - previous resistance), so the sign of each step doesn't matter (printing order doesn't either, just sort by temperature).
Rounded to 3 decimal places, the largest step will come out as 0.130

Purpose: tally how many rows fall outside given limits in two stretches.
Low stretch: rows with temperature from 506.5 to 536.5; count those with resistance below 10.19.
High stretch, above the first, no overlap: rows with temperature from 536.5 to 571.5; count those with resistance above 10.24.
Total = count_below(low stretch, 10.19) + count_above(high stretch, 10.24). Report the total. 10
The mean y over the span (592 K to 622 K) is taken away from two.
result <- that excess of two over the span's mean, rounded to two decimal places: -8.11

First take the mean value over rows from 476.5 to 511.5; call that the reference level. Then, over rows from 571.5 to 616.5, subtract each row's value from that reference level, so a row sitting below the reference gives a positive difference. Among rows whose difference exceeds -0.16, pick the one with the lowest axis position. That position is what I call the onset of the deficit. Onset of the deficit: 574 K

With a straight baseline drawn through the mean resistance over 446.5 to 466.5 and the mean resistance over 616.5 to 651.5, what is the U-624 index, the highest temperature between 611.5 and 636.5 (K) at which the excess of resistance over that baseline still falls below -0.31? 624 K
